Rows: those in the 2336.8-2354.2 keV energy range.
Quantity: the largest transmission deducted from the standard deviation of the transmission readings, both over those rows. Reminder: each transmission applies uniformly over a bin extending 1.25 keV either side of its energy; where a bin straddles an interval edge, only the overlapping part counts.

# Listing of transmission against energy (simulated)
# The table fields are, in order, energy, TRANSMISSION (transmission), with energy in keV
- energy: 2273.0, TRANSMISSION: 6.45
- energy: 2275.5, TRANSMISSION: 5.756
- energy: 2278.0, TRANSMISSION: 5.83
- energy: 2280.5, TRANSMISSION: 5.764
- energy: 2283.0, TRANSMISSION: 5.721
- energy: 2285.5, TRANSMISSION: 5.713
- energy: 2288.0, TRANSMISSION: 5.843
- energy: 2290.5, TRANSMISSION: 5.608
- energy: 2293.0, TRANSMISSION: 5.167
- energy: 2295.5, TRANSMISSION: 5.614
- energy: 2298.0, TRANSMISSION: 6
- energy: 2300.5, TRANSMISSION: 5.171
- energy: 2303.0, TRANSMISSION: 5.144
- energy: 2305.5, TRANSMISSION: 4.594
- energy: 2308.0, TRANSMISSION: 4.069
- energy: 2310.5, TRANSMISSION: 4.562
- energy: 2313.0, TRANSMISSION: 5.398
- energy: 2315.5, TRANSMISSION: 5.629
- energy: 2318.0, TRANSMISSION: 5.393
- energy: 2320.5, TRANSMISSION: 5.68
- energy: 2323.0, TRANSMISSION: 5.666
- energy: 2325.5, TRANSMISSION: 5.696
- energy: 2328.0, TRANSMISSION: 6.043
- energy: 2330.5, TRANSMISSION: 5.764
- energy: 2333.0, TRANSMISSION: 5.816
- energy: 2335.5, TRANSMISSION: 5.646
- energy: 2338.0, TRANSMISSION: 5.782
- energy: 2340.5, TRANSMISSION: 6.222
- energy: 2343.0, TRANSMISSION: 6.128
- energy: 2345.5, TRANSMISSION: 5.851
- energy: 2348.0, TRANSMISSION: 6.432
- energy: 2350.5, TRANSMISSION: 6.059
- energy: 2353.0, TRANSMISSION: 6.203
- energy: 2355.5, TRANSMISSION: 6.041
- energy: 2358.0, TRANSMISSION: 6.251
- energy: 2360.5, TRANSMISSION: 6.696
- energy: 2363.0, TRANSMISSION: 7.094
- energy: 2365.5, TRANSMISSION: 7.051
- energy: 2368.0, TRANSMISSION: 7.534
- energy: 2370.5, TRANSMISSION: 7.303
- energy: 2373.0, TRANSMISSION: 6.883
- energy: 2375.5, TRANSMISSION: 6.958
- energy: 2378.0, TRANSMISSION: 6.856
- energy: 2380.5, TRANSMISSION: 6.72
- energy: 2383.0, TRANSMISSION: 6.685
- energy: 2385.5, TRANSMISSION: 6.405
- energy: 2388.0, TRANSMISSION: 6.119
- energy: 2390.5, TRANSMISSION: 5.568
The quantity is -6.2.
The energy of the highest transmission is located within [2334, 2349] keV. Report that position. 2348.0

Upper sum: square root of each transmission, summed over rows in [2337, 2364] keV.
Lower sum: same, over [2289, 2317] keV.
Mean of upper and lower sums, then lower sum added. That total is 51.2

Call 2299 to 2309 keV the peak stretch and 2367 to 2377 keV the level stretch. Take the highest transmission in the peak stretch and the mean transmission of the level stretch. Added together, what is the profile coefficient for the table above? 12.3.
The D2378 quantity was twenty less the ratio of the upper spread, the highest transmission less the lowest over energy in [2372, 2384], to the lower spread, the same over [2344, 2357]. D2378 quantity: 19.5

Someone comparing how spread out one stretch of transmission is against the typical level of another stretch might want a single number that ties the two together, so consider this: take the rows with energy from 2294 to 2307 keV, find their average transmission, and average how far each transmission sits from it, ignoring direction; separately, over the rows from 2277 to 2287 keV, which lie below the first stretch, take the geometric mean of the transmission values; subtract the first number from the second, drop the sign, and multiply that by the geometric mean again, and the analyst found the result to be 30.8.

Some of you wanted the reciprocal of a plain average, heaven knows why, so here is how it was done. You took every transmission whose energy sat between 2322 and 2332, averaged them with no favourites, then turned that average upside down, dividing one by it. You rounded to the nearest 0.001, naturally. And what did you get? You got 0.173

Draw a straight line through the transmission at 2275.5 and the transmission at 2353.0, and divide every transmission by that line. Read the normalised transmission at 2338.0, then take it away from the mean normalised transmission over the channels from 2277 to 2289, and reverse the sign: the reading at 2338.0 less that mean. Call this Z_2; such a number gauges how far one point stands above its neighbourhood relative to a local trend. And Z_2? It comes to -0.050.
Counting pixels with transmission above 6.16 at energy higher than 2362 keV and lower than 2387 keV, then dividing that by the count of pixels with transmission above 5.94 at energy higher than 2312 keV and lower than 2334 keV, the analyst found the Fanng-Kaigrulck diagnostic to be 10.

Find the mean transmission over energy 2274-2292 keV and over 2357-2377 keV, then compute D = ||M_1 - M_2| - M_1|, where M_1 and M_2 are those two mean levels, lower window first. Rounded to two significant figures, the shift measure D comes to 4.5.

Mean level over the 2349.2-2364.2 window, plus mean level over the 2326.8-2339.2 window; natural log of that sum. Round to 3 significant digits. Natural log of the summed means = 2.50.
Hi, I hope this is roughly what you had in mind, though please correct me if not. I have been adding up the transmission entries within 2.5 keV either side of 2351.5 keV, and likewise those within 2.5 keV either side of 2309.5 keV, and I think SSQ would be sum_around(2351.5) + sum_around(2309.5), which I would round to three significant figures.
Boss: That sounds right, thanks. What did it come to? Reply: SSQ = 20.9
